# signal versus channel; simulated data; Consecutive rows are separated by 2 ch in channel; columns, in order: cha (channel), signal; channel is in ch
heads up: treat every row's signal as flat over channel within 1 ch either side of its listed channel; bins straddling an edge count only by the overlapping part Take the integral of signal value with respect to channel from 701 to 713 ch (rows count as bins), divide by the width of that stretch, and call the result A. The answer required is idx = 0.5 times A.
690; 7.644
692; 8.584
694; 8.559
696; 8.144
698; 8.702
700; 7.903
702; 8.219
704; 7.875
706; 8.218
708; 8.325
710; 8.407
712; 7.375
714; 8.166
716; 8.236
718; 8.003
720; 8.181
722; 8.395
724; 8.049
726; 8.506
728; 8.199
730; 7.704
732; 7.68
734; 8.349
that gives 4.03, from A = 8.07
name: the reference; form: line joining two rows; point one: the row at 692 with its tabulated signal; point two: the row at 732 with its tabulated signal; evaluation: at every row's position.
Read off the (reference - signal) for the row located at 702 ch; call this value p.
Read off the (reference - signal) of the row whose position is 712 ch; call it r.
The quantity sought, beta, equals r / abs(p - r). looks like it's 1.2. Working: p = 0.1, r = 0.8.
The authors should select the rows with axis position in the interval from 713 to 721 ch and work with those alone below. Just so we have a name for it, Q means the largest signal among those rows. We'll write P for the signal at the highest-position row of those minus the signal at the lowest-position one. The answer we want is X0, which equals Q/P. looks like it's 549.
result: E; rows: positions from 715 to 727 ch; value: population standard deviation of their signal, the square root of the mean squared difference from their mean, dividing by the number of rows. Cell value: 0.18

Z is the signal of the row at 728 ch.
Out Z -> 8.199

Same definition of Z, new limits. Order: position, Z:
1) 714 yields 8.166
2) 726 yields 8.506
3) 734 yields 8.349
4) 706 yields 8.218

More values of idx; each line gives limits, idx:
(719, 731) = 4.09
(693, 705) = 4.12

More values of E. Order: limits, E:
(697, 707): 0.30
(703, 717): 0.33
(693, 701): 0.32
